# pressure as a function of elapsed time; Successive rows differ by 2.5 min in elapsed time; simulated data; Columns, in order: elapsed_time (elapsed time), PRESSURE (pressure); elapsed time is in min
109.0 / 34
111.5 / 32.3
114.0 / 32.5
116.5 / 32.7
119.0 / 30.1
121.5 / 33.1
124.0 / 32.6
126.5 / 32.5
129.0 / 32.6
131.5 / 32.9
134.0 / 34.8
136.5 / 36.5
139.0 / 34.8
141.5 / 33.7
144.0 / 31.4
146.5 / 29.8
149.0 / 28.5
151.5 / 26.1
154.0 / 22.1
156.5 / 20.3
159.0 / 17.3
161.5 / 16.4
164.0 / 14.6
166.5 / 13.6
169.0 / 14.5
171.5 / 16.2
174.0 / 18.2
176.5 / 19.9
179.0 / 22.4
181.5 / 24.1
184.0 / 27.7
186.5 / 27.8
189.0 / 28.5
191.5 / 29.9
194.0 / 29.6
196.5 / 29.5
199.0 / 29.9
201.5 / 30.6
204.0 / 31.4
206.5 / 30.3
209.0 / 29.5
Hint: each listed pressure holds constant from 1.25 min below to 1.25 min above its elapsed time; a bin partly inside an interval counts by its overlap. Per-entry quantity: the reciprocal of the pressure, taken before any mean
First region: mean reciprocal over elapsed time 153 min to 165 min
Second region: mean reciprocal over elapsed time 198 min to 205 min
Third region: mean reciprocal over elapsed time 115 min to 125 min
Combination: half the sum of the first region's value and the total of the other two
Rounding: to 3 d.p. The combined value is 0.060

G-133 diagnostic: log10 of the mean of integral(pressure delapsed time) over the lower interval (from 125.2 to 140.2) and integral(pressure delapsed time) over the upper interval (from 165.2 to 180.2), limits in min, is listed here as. 2.59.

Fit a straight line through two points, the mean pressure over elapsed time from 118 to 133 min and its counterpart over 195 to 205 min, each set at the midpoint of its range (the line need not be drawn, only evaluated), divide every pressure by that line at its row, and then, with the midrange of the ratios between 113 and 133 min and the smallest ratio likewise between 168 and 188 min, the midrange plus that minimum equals 1.44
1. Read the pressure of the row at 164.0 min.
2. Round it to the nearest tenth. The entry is 14.6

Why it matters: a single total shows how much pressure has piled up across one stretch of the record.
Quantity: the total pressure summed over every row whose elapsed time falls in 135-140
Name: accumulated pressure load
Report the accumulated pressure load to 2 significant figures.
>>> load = 71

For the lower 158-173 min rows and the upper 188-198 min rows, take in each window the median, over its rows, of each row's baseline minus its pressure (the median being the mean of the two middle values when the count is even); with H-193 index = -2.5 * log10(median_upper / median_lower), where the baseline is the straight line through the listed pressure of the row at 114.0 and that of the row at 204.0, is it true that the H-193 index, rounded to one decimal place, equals 2.3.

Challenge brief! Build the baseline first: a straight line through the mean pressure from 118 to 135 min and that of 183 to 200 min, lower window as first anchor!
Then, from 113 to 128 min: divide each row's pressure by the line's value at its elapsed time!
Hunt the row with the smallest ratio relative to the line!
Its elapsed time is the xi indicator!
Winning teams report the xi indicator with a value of 119.0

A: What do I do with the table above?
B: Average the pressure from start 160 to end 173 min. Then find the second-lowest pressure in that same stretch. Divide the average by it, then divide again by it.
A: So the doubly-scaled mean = 0.07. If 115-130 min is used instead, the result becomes 0.03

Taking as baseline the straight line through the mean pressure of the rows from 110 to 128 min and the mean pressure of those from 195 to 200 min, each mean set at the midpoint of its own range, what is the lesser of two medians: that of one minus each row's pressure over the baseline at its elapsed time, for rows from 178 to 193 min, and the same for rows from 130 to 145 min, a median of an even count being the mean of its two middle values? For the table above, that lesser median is -0.082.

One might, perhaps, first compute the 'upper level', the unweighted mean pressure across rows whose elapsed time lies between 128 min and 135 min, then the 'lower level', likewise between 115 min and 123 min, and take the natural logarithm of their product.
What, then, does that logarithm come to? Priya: 7.0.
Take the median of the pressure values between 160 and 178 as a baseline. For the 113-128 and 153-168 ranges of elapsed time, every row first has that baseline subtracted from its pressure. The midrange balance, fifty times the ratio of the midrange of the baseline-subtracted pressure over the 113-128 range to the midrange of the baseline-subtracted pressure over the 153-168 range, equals 467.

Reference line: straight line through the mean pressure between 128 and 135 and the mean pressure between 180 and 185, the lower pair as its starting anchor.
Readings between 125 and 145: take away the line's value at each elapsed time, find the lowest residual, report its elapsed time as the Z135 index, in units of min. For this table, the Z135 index 126.5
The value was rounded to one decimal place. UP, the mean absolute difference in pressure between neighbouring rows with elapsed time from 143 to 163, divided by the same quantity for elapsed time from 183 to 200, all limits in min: 4.3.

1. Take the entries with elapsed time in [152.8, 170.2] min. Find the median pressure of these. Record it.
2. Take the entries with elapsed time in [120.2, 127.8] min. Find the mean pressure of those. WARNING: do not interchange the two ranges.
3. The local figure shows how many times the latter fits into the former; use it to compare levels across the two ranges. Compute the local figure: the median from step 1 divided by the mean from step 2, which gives 0.5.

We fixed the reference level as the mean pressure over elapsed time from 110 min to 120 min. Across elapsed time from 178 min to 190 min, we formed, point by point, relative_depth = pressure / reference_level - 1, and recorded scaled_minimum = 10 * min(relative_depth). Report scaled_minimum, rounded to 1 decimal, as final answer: -3.0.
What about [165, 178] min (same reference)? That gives -5.7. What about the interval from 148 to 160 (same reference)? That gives -4.6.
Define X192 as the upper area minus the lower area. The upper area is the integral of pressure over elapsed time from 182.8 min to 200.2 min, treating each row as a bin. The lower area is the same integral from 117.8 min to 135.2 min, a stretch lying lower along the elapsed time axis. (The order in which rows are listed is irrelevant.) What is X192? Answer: -64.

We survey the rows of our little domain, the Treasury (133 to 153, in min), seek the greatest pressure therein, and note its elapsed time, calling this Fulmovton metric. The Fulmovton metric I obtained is 136.5 min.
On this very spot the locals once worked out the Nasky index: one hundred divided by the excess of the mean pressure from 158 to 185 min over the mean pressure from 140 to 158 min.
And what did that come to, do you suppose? -11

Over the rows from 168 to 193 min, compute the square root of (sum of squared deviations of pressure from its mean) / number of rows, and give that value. 5.3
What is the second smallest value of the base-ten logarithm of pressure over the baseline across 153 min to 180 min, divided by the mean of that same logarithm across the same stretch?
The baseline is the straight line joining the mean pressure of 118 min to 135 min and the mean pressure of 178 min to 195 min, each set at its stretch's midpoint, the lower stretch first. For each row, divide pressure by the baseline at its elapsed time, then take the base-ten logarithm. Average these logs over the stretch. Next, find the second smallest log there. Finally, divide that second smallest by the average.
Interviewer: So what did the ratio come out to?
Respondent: 1.4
